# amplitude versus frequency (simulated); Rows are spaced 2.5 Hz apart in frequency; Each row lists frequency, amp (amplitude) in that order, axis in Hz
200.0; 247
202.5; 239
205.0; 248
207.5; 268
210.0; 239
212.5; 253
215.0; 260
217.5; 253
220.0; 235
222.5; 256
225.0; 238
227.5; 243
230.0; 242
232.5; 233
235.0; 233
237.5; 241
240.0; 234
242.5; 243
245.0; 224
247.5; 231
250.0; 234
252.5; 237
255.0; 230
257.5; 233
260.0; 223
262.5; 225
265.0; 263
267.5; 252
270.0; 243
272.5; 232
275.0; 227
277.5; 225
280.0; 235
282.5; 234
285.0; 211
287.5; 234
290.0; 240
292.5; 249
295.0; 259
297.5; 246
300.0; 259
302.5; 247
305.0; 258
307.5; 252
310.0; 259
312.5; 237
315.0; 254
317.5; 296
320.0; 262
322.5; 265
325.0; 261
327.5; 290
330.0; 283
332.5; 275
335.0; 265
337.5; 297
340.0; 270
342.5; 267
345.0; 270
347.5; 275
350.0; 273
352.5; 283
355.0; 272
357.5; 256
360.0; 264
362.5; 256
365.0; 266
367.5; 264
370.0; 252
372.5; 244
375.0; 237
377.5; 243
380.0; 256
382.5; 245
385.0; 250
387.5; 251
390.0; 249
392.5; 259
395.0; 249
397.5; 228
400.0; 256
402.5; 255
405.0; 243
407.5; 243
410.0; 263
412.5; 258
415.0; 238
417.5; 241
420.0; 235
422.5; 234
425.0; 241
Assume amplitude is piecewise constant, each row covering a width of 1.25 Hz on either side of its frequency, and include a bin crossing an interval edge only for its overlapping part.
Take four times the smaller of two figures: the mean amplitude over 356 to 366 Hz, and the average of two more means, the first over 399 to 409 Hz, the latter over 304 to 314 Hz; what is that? 1002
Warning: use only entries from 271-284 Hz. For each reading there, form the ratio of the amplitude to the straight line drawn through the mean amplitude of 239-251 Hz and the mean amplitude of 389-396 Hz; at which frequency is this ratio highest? 280.0 Hz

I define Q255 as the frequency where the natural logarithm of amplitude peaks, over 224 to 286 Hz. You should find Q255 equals 265.0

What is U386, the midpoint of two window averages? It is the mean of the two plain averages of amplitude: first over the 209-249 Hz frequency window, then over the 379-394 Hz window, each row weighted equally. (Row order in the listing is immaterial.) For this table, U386 246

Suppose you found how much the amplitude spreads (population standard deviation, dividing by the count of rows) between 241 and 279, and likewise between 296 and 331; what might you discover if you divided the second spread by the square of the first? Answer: 0.14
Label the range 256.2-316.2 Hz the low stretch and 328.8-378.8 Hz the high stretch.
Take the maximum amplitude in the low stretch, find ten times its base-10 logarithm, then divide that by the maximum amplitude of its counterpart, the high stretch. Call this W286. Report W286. 0.081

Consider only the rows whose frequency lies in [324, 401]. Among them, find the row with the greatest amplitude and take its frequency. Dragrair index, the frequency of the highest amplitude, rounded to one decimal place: 337.5 Hz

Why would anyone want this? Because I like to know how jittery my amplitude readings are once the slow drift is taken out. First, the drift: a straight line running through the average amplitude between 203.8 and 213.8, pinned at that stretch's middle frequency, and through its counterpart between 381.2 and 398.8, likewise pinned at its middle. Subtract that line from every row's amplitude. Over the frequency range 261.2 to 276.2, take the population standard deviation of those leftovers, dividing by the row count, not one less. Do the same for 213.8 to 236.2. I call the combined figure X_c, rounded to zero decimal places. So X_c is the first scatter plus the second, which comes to 23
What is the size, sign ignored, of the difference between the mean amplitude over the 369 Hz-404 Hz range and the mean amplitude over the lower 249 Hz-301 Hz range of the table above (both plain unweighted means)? 10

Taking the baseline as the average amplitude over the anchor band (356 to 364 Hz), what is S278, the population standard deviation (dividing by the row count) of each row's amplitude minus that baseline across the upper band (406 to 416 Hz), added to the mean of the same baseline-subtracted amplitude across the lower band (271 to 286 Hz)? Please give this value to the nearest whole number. -21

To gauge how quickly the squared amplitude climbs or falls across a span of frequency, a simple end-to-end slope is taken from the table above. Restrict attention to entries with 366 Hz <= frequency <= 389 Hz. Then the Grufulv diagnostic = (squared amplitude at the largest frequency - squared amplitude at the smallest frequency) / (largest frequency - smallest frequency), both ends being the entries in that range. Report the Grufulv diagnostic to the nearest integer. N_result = -335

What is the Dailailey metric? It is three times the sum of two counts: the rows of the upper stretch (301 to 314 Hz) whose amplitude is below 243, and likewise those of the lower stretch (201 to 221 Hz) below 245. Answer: 12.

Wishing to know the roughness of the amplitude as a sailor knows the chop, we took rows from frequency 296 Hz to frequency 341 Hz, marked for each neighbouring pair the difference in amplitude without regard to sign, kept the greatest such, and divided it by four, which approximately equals 10.5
